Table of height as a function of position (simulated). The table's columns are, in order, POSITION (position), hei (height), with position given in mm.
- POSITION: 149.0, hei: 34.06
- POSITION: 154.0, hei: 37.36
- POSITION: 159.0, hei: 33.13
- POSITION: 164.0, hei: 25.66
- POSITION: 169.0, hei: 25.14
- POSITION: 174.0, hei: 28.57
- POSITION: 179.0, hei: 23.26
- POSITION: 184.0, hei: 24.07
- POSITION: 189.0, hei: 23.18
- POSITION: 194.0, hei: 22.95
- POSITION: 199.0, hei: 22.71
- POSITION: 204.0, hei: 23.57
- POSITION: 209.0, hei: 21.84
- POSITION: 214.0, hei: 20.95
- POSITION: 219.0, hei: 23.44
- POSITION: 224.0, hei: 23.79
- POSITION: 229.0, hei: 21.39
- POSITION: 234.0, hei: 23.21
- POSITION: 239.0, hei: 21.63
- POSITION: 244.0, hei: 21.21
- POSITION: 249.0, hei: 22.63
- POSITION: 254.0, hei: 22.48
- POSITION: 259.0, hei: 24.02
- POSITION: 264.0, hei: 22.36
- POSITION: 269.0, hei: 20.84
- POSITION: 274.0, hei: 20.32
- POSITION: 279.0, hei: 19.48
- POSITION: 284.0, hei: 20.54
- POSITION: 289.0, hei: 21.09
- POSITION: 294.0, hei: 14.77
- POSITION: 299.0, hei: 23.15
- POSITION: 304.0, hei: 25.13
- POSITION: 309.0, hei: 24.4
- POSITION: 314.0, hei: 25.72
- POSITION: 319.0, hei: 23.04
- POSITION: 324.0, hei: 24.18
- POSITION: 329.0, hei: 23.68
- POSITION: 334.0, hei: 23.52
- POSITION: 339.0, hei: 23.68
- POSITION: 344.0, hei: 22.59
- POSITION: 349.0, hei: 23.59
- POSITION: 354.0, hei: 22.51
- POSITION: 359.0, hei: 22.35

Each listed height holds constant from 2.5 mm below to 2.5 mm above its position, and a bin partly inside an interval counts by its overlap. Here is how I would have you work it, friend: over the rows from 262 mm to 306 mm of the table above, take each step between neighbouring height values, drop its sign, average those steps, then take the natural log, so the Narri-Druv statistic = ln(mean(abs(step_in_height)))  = 1.0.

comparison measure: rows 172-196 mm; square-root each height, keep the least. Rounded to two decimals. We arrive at 4.79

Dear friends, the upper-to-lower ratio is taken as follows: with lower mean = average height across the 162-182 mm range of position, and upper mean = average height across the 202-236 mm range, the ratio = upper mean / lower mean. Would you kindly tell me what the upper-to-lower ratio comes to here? 0.88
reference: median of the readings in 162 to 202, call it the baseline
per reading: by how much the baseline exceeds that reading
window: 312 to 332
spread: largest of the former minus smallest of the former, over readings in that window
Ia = 2.7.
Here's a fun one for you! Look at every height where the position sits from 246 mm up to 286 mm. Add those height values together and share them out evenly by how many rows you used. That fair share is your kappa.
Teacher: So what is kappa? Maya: 21.6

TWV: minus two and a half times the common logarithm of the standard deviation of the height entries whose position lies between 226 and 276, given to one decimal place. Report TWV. -0.1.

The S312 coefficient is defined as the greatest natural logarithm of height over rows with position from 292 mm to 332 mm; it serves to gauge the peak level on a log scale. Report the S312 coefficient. 3.25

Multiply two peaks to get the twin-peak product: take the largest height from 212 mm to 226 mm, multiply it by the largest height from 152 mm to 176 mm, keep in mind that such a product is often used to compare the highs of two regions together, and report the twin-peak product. 889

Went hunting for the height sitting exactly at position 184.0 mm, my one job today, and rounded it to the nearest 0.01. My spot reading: 24.07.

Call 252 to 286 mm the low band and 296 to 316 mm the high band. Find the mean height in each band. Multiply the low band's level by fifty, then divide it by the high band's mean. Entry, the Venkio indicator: 44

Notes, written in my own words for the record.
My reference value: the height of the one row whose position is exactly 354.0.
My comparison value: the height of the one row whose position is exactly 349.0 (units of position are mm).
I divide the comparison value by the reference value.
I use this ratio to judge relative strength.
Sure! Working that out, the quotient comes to 1.05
